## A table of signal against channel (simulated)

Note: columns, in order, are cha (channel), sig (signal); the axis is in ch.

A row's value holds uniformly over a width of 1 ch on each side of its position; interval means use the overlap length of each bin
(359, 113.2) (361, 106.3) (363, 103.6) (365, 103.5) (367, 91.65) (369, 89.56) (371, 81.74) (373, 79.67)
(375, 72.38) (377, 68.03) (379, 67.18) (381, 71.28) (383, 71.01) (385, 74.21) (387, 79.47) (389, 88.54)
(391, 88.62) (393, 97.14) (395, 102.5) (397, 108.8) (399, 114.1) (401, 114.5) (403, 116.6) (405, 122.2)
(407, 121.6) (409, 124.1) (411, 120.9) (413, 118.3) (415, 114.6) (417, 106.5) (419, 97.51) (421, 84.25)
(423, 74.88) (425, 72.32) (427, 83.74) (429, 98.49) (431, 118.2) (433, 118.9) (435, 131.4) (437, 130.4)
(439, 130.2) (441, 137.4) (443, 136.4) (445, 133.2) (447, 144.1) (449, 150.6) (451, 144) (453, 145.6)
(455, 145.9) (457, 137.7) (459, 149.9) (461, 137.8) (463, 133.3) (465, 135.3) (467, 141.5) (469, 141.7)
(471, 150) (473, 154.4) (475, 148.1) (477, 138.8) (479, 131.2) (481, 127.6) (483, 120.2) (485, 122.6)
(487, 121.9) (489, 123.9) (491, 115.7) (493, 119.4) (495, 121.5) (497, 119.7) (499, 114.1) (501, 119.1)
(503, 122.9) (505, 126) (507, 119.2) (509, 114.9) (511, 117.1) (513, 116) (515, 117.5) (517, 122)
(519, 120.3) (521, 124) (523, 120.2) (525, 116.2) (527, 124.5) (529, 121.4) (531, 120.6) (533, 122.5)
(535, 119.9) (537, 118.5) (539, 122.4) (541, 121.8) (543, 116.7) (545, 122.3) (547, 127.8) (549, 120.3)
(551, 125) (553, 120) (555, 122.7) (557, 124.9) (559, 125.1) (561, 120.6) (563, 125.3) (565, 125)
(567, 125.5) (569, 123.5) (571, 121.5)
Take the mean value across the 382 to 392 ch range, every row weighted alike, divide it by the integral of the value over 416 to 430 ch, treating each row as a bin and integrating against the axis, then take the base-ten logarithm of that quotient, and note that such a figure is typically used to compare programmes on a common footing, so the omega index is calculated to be -1.2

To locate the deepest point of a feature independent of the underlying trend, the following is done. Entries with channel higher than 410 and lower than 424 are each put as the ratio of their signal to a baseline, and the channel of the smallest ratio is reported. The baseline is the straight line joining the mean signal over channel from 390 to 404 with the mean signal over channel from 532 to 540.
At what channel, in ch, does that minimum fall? 423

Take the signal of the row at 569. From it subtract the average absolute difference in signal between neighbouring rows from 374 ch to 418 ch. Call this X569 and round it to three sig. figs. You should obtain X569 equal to 120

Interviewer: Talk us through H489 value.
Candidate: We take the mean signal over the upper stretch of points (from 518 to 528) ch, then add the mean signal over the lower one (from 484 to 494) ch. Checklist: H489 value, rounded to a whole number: 242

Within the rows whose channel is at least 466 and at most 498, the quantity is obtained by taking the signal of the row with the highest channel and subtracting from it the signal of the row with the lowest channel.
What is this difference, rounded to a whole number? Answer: -22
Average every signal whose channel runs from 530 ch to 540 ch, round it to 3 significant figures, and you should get 121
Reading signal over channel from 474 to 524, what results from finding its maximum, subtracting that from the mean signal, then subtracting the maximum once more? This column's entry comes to -174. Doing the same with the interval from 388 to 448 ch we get -177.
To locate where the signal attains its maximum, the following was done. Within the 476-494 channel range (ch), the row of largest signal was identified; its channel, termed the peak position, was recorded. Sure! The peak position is 477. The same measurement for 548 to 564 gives 563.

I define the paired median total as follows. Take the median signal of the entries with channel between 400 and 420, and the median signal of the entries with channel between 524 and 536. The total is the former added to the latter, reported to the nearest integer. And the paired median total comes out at 238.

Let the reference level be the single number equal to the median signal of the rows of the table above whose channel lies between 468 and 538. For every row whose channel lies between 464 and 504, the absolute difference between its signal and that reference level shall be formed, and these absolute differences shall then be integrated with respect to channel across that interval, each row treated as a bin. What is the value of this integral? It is 404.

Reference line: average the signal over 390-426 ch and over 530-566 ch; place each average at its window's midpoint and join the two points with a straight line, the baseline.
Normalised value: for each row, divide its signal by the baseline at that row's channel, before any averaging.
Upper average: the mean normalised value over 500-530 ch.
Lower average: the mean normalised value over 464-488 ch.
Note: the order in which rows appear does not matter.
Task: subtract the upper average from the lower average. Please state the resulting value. 0.18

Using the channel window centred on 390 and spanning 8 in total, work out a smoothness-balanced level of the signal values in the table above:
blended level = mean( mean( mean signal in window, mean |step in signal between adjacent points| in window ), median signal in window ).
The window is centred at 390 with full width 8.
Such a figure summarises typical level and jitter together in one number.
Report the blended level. 68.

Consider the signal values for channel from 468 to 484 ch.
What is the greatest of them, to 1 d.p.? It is 154.4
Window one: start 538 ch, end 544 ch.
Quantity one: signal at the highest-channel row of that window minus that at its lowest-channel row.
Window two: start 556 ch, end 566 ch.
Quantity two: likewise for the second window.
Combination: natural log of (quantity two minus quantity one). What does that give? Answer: 1.8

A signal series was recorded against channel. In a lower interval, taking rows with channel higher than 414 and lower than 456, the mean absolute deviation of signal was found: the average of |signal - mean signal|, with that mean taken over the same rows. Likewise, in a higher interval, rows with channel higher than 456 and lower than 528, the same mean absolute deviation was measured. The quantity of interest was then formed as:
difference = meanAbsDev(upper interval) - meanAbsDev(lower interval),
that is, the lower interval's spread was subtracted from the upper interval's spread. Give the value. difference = -11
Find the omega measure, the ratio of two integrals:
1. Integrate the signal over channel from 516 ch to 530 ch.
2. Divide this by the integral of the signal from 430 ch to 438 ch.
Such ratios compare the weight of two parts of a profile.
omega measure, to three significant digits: 1.70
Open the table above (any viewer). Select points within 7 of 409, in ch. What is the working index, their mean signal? 120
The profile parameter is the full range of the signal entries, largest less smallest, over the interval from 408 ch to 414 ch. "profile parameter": 5.8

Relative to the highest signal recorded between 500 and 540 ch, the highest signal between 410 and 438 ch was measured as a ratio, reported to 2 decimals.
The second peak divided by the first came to 1.04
